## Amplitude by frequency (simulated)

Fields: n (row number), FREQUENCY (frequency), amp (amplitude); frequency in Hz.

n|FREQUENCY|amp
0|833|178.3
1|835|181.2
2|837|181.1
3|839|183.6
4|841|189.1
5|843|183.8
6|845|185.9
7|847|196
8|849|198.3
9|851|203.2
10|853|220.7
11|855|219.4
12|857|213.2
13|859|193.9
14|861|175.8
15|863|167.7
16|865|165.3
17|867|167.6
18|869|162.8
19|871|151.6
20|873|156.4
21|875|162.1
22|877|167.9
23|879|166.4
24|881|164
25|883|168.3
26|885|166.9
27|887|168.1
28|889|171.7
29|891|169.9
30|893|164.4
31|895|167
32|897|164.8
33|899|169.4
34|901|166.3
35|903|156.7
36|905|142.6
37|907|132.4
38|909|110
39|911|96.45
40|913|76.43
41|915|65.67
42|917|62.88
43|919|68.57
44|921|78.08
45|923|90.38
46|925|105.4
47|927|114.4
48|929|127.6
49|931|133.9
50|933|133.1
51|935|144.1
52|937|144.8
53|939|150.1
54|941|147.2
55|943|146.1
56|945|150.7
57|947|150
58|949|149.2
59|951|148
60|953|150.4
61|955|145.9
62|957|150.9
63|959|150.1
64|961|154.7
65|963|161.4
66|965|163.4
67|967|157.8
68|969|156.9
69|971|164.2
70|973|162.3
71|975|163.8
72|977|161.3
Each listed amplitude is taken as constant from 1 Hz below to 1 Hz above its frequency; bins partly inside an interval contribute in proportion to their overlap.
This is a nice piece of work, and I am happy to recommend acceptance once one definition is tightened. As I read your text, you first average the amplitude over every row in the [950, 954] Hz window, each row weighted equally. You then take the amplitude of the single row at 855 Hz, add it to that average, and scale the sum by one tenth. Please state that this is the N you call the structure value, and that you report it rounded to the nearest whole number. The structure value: 37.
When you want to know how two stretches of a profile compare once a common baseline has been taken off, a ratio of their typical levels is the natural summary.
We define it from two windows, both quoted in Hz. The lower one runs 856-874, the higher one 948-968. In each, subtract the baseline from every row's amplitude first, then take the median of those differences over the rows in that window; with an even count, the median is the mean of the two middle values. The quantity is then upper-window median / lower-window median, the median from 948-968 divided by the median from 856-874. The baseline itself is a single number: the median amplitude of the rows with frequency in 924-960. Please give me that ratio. 0.2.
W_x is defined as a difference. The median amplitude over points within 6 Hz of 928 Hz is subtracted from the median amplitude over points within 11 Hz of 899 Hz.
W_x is 44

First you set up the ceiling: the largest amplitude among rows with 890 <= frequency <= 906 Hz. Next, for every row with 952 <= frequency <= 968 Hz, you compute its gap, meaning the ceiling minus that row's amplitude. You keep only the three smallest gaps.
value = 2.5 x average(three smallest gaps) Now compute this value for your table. 23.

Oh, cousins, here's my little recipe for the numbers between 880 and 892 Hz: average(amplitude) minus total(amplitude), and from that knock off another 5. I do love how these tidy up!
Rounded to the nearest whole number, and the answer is -846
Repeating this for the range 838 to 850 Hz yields -952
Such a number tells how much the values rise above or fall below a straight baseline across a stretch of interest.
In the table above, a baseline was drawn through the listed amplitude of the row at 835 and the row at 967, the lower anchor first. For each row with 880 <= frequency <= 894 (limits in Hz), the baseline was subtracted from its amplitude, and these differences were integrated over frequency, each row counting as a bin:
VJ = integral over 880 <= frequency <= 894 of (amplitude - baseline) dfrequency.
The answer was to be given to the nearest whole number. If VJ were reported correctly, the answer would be -61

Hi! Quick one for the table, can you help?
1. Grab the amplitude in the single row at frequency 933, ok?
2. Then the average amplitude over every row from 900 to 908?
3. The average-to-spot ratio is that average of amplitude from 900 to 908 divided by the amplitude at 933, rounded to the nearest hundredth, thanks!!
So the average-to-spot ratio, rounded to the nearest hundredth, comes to 1.12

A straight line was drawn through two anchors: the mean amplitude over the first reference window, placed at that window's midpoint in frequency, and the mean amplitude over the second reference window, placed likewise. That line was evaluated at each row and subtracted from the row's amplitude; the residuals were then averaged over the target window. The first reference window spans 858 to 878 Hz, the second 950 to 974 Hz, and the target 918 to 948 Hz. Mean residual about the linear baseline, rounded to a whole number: -33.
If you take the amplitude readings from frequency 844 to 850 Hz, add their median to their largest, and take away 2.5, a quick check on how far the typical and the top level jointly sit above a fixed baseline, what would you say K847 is 392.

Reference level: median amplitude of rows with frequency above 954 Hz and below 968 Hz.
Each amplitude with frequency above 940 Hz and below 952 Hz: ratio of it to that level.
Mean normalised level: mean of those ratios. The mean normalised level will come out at 1.0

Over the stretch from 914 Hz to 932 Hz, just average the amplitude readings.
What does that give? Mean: 94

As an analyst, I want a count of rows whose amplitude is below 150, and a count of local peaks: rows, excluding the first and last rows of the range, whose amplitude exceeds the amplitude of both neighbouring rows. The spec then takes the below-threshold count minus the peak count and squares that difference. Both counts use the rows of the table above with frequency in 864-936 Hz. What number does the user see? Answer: 81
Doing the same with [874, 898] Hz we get 16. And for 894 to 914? 16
